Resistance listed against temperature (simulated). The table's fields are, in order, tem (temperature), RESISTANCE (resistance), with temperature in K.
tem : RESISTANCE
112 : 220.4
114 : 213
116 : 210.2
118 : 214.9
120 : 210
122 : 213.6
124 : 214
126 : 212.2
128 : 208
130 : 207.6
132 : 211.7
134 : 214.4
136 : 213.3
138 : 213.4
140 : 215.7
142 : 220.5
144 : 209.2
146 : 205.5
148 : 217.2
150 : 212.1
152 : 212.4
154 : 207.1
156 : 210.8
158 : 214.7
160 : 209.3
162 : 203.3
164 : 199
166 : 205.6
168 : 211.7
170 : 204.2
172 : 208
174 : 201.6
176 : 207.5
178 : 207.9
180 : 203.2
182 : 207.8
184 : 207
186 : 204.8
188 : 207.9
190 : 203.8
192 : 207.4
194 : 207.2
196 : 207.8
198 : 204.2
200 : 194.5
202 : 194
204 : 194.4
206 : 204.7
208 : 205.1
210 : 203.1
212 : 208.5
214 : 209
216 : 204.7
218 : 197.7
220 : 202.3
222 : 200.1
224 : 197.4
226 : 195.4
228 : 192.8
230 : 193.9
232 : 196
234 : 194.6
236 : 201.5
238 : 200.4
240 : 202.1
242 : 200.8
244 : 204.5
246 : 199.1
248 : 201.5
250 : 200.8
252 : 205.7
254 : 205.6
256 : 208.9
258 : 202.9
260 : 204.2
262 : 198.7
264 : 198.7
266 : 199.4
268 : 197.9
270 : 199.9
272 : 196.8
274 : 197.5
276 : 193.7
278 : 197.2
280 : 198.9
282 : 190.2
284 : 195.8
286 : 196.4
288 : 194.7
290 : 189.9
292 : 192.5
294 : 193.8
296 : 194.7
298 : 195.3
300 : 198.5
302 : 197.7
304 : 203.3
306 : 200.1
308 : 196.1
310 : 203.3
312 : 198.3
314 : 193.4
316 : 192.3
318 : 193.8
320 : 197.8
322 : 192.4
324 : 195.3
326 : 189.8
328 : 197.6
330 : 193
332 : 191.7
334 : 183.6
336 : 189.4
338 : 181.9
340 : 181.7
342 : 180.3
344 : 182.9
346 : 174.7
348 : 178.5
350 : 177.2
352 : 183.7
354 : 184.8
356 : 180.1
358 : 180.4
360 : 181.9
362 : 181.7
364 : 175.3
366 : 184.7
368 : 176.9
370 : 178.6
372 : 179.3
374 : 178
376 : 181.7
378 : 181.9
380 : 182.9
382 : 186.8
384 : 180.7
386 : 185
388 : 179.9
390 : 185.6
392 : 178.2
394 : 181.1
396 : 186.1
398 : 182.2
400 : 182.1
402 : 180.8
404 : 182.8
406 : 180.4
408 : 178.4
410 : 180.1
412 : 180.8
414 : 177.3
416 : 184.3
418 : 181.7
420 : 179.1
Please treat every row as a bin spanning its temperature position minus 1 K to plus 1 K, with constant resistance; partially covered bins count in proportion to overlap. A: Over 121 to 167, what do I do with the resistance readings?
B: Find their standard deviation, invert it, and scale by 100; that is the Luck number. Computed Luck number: 21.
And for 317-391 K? 16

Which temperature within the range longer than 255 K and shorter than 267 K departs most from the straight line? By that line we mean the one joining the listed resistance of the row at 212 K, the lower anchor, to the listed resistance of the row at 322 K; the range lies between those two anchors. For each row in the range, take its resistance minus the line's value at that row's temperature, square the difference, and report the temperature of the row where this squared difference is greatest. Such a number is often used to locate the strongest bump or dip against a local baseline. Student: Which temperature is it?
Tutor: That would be 256 K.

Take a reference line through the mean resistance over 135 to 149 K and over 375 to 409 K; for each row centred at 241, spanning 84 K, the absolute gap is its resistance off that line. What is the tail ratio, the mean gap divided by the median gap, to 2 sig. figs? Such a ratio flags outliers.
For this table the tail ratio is 1.4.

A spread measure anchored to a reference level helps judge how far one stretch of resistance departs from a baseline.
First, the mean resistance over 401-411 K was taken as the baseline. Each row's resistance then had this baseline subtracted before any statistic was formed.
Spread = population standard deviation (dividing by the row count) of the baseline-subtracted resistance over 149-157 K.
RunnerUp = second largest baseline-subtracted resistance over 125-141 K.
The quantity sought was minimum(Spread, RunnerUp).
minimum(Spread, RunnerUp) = 2.1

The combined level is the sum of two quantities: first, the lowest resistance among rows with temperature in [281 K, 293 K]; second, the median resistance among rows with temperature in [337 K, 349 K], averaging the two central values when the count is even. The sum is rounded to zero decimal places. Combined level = 371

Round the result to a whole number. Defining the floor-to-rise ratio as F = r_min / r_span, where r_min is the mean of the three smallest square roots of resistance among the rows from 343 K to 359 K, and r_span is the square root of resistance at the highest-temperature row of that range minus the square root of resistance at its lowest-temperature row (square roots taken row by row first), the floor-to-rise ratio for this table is -143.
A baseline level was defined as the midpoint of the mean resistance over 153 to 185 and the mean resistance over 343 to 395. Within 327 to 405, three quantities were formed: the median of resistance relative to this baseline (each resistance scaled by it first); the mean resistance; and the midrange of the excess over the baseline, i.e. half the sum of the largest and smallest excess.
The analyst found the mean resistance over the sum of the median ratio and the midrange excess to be -27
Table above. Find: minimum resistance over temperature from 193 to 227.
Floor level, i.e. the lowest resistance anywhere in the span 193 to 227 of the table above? 194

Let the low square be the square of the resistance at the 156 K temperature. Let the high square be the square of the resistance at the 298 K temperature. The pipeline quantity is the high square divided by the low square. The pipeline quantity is 0.86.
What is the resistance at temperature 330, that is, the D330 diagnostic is 193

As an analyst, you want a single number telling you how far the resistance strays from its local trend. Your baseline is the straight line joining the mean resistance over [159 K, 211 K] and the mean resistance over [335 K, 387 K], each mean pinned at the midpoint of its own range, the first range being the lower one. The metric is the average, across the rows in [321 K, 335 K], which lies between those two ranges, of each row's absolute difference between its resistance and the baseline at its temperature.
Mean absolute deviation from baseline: 6.7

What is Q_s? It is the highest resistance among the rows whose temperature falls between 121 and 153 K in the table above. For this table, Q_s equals 220.5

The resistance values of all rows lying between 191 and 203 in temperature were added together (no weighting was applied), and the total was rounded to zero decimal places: 1215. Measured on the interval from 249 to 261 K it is 1228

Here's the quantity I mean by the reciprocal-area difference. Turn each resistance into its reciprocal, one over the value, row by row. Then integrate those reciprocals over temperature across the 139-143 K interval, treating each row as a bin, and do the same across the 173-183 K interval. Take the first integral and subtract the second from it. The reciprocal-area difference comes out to -0.030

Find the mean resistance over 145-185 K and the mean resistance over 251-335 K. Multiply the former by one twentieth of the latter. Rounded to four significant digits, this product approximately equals 2045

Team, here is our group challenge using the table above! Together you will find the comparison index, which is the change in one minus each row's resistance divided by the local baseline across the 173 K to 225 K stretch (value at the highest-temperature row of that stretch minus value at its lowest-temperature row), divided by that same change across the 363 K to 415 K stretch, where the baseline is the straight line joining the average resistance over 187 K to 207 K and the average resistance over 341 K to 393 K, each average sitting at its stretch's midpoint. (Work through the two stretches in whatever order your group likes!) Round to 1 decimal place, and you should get 0.2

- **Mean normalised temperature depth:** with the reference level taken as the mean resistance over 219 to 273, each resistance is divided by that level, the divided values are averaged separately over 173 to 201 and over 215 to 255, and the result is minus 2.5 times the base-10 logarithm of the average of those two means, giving -0.013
